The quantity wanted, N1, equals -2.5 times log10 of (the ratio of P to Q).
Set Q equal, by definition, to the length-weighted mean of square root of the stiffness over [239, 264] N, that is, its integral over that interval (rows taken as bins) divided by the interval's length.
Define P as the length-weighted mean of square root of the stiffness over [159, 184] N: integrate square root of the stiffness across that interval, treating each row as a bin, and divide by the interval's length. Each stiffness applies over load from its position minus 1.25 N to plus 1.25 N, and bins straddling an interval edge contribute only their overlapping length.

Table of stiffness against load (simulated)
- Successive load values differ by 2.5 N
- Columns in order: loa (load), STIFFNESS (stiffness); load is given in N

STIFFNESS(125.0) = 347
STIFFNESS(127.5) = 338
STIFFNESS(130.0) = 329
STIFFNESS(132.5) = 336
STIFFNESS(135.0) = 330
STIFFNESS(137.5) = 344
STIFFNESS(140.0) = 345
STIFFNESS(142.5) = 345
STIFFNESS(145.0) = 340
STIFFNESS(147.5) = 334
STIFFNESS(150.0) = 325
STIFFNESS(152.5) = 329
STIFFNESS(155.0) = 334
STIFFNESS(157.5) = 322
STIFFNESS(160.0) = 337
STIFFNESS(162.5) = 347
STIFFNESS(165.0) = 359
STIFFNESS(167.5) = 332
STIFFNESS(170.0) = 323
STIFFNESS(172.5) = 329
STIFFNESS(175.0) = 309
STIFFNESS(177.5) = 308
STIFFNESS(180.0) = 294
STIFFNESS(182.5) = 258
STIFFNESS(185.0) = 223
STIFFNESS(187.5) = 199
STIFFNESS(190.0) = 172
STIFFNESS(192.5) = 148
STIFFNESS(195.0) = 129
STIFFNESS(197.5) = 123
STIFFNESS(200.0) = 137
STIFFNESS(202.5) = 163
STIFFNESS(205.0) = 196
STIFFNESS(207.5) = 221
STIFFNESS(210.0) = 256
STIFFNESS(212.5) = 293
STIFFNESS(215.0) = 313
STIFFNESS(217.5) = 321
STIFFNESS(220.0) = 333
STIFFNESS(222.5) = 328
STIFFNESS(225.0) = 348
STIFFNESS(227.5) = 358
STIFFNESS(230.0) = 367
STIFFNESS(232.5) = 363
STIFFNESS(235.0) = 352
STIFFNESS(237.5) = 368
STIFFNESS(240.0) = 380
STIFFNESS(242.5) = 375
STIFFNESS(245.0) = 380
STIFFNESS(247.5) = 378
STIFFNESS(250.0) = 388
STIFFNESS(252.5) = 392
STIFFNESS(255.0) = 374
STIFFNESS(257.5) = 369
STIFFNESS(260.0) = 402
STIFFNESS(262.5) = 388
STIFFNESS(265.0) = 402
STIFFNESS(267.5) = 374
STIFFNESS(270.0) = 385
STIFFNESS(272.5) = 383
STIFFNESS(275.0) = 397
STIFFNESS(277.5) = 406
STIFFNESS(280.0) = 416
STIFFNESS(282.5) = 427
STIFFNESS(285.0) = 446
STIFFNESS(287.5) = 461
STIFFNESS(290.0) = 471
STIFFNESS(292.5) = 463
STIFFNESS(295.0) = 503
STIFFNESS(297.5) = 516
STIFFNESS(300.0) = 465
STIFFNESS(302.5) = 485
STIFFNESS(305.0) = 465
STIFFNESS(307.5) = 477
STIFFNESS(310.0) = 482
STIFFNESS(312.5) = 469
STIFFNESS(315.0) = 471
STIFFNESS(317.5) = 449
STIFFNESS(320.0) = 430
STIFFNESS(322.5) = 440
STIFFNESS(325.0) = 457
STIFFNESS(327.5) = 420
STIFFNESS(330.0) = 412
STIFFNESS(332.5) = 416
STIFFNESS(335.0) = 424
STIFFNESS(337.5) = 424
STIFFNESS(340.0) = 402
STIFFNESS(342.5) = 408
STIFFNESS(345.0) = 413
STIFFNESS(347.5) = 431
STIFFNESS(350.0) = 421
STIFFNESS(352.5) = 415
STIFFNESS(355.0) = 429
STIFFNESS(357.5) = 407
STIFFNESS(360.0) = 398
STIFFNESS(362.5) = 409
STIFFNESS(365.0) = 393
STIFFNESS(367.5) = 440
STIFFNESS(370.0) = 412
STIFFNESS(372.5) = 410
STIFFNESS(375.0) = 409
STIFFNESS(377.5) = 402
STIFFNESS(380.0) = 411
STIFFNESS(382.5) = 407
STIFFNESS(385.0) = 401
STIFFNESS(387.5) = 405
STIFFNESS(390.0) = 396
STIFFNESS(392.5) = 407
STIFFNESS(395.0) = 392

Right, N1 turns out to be 0.10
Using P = 17.8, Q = 19.6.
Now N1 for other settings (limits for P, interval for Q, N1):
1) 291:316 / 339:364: -0.08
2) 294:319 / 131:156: -0.19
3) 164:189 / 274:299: 0.24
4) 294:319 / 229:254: -0.13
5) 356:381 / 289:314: 0.09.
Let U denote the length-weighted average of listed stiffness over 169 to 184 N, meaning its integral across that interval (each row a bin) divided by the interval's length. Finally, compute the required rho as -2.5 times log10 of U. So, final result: -6.20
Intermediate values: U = 302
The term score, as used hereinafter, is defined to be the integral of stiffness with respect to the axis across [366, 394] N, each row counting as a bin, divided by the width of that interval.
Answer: 409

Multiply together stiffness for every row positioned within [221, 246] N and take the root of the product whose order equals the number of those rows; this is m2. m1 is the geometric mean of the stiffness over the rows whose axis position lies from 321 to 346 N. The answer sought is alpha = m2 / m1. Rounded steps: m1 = 421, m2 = 362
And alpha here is 0.9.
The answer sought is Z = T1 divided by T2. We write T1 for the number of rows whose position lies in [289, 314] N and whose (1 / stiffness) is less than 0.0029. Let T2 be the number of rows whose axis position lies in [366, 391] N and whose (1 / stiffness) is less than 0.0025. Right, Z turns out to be 1.1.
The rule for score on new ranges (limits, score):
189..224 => 225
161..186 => 309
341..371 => 415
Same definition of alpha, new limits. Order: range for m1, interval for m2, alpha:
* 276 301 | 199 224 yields 0.5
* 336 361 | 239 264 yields 0.9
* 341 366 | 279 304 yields 1.1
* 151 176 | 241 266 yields 1.2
